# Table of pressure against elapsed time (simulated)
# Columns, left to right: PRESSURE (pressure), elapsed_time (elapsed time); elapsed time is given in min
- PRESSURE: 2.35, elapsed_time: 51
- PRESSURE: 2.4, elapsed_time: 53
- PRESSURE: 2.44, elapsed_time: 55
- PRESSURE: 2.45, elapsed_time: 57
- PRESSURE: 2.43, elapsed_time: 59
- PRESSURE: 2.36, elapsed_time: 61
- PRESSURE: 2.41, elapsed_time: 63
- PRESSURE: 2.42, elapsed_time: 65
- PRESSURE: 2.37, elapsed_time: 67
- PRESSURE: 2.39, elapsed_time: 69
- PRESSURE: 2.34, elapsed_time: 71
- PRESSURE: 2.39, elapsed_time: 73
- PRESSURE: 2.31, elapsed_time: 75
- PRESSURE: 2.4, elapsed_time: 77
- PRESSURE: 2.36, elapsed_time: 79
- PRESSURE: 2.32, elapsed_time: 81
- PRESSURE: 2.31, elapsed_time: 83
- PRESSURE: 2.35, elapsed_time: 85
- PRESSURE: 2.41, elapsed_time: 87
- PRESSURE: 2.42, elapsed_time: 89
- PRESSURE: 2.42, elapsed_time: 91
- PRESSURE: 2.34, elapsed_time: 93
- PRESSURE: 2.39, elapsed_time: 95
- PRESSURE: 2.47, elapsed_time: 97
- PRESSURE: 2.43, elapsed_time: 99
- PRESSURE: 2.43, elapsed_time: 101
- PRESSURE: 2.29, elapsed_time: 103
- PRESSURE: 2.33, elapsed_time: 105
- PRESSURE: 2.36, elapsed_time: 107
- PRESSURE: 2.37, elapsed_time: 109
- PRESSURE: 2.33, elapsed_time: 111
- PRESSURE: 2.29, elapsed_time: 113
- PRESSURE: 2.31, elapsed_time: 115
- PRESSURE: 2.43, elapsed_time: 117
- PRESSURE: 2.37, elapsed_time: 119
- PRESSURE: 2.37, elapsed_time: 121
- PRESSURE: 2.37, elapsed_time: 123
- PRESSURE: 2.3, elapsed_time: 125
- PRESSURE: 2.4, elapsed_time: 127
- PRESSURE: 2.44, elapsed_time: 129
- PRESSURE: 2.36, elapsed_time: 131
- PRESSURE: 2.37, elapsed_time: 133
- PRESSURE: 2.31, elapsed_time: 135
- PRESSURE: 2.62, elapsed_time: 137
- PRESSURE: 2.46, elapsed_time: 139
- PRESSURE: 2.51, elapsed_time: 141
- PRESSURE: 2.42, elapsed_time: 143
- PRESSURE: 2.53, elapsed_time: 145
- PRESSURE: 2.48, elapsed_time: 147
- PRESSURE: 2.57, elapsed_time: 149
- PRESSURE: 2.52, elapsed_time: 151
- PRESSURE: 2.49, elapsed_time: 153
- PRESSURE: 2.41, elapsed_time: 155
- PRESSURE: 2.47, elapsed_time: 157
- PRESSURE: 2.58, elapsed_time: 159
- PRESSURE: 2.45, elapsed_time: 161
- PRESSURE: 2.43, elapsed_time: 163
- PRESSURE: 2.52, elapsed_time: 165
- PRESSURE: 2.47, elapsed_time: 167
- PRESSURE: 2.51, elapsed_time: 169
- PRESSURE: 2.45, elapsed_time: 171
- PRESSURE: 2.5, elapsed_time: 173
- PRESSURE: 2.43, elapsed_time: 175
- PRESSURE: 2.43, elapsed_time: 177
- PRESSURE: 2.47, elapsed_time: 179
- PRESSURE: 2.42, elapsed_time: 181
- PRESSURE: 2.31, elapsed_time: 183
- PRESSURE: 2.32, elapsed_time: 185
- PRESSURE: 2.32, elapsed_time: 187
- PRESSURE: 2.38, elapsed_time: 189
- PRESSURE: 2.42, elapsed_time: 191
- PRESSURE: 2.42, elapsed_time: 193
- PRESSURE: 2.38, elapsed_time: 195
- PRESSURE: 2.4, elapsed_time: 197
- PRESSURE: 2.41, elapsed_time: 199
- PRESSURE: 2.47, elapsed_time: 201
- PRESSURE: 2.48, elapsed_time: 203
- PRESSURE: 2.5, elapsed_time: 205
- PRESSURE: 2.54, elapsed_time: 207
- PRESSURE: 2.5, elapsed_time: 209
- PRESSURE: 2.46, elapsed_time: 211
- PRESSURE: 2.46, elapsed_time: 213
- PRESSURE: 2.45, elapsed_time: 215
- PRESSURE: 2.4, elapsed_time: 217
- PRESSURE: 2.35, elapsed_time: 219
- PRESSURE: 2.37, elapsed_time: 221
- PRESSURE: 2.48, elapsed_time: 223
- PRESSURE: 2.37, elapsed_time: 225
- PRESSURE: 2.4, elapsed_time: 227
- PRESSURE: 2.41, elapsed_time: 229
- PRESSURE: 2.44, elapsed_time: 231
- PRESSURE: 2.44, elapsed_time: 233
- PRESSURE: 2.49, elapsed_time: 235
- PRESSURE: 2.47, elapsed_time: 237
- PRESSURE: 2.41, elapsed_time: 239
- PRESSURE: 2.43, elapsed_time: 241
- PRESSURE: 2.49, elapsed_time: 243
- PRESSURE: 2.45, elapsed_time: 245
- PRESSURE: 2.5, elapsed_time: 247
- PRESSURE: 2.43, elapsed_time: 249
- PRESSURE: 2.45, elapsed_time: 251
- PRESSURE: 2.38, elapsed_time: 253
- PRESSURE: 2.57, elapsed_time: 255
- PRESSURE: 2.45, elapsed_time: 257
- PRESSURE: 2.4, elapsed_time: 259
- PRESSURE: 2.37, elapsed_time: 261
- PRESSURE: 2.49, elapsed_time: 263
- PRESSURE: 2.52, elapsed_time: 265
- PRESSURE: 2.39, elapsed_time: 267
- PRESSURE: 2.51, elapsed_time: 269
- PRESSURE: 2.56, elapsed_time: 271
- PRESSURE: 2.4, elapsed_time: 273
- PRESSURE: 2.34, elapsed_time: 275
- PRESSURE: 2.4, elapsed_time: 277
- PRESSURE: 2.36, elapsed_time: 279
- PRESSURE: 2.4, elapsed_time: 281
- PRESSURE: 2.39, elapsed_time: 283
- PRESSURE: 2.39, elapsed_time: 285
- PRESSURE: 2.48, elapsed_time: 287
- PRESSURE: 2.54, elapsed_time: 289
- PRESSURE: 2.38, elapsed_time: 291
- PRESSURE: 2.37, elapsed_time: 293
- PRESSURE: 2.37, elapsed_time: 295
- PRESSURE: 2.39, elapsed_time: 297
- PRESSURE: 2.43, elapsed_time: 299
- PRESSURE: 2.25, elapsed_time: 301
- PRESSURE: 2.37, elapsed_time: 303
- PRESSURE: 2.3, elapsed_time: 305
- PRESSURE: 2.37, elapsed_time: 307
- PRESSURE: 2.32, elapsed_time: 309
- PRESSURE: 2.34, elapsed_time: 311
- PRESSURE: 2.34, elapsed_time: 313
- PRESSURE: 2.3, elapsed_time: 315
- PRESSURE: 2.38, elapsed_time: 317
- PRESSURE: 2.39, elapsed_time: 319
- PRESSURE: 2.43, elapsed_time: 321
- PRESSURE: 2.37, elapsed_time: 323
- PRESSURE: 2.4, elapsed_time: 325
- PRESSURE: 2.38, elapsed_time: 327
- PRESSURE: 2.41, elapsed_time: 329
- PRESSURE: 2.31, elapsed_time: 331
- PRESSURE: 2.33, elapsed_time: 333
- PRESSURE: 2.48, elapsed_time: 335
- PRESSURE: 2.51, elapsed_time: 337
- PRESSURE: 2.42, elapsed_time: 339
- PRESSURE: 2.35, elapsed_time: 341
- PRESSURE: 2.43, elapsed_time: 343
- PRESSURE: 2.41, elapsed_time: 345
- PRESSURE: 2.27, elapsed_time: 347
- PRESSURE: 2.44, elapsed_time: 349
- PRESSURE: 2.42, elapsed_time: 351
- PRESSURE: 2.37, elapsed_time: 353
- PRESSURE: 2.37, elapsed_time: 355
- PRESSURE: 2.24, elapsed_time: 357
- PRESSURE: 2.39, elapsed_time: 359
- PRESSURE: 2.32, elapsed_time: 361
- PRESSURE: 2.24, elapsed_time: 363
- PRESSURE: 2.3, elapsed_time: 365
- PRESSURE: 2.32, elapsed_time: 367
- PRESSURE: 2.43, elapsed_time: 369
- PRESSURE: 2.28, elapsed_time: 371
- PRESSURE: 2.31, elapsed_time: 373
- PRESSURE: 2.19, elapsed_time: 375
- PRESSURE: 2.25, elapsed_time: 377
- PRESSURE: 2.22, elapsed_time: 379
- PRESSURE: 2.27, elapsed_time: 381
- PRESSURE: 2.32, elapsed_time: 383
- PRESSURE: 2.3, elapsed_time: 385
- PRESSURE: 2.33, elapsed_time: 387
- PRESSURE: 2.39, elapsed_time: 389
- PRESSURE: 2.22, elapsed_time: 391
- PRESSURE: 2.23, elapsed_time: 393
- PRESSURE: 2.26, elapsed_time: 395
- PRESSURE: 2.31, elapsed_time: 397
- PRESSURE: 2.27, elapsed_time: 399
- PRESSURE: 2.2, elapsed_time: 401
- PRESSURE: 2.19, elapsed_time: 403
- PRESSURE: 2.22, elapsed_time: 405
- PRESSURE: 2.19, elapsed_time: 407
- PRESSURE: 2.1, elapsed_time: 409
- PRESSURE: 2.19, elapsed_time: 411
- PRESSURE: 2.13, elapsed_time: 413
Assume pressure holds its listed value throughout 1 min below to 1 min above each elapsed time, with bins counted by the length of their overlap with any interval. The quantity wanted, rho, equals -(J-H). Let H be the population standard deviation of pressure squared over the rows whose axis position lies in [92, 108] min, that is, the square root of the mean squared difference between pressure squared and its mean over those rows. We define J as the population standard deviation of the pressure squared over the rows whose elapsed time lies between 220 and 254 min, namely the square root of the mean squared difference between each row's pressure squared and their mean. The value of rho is 0.07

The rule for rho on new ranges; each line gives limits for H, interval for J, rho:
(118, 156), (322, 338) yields 0.11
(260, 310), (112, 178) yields -0.04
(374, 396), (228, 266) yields 0.02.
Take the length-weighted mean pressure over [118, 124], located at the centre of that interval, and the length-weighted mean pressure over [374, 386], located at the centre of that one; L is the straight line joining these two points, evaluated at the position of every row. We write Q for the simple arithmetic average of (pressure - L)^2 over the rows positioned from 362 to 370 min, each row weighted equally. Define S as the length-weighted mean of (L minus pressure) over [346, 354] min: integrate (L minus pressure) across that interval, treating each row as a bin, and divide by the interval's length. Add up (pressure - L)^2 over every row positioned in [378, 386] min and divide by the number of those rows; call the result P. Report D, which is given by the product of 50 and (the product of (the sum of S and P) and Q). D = -0.042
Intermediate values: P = 0.0019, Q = 0.008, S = -0.10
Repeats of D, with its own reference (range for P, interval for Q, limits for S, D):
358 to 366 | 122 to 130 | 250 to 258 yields -0.020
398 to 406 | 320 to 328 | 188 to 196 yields -0.039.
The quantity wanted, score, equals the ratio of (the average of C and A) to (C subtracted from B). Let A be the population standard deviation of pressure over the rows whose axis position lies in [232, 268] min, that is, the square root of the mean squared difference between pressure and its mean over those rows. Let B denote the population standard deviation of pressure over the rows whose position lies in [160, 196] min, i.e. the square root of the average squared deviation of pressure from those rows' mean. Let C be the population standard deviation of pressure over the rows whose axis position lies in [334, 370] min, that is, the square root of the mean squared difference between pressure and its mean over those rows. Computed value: -4.1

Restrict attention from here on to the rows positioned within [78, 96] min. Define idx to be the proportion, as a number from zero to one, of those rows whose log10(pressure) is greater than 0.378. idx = 0.44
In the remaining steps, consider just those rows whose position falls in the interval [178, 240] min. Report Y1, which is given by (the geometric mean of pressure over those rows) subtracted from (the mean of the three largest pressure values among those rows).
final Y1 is 0.090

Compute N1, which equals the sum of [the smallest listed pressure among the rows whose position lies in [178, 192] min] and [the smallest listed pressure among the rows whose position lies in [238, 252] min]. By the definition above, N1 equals 4.72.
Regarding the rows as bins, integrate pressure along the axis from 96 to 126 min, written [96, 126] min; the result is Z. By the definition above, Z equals 70.9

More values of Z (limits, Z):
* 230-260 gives 73.6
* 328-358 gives 71.5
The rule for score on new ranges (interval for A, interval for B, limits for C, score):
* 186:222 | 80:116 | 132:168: -3.2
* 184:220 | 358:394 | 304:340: 10.1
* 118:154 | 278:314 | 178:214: -36.8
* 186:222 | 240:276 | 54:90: 2.4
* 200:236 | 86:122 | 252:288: -3.5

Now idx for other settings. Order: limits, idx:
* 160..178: 1.00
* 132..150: 0.78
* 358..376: 0.22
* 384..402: 0.11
